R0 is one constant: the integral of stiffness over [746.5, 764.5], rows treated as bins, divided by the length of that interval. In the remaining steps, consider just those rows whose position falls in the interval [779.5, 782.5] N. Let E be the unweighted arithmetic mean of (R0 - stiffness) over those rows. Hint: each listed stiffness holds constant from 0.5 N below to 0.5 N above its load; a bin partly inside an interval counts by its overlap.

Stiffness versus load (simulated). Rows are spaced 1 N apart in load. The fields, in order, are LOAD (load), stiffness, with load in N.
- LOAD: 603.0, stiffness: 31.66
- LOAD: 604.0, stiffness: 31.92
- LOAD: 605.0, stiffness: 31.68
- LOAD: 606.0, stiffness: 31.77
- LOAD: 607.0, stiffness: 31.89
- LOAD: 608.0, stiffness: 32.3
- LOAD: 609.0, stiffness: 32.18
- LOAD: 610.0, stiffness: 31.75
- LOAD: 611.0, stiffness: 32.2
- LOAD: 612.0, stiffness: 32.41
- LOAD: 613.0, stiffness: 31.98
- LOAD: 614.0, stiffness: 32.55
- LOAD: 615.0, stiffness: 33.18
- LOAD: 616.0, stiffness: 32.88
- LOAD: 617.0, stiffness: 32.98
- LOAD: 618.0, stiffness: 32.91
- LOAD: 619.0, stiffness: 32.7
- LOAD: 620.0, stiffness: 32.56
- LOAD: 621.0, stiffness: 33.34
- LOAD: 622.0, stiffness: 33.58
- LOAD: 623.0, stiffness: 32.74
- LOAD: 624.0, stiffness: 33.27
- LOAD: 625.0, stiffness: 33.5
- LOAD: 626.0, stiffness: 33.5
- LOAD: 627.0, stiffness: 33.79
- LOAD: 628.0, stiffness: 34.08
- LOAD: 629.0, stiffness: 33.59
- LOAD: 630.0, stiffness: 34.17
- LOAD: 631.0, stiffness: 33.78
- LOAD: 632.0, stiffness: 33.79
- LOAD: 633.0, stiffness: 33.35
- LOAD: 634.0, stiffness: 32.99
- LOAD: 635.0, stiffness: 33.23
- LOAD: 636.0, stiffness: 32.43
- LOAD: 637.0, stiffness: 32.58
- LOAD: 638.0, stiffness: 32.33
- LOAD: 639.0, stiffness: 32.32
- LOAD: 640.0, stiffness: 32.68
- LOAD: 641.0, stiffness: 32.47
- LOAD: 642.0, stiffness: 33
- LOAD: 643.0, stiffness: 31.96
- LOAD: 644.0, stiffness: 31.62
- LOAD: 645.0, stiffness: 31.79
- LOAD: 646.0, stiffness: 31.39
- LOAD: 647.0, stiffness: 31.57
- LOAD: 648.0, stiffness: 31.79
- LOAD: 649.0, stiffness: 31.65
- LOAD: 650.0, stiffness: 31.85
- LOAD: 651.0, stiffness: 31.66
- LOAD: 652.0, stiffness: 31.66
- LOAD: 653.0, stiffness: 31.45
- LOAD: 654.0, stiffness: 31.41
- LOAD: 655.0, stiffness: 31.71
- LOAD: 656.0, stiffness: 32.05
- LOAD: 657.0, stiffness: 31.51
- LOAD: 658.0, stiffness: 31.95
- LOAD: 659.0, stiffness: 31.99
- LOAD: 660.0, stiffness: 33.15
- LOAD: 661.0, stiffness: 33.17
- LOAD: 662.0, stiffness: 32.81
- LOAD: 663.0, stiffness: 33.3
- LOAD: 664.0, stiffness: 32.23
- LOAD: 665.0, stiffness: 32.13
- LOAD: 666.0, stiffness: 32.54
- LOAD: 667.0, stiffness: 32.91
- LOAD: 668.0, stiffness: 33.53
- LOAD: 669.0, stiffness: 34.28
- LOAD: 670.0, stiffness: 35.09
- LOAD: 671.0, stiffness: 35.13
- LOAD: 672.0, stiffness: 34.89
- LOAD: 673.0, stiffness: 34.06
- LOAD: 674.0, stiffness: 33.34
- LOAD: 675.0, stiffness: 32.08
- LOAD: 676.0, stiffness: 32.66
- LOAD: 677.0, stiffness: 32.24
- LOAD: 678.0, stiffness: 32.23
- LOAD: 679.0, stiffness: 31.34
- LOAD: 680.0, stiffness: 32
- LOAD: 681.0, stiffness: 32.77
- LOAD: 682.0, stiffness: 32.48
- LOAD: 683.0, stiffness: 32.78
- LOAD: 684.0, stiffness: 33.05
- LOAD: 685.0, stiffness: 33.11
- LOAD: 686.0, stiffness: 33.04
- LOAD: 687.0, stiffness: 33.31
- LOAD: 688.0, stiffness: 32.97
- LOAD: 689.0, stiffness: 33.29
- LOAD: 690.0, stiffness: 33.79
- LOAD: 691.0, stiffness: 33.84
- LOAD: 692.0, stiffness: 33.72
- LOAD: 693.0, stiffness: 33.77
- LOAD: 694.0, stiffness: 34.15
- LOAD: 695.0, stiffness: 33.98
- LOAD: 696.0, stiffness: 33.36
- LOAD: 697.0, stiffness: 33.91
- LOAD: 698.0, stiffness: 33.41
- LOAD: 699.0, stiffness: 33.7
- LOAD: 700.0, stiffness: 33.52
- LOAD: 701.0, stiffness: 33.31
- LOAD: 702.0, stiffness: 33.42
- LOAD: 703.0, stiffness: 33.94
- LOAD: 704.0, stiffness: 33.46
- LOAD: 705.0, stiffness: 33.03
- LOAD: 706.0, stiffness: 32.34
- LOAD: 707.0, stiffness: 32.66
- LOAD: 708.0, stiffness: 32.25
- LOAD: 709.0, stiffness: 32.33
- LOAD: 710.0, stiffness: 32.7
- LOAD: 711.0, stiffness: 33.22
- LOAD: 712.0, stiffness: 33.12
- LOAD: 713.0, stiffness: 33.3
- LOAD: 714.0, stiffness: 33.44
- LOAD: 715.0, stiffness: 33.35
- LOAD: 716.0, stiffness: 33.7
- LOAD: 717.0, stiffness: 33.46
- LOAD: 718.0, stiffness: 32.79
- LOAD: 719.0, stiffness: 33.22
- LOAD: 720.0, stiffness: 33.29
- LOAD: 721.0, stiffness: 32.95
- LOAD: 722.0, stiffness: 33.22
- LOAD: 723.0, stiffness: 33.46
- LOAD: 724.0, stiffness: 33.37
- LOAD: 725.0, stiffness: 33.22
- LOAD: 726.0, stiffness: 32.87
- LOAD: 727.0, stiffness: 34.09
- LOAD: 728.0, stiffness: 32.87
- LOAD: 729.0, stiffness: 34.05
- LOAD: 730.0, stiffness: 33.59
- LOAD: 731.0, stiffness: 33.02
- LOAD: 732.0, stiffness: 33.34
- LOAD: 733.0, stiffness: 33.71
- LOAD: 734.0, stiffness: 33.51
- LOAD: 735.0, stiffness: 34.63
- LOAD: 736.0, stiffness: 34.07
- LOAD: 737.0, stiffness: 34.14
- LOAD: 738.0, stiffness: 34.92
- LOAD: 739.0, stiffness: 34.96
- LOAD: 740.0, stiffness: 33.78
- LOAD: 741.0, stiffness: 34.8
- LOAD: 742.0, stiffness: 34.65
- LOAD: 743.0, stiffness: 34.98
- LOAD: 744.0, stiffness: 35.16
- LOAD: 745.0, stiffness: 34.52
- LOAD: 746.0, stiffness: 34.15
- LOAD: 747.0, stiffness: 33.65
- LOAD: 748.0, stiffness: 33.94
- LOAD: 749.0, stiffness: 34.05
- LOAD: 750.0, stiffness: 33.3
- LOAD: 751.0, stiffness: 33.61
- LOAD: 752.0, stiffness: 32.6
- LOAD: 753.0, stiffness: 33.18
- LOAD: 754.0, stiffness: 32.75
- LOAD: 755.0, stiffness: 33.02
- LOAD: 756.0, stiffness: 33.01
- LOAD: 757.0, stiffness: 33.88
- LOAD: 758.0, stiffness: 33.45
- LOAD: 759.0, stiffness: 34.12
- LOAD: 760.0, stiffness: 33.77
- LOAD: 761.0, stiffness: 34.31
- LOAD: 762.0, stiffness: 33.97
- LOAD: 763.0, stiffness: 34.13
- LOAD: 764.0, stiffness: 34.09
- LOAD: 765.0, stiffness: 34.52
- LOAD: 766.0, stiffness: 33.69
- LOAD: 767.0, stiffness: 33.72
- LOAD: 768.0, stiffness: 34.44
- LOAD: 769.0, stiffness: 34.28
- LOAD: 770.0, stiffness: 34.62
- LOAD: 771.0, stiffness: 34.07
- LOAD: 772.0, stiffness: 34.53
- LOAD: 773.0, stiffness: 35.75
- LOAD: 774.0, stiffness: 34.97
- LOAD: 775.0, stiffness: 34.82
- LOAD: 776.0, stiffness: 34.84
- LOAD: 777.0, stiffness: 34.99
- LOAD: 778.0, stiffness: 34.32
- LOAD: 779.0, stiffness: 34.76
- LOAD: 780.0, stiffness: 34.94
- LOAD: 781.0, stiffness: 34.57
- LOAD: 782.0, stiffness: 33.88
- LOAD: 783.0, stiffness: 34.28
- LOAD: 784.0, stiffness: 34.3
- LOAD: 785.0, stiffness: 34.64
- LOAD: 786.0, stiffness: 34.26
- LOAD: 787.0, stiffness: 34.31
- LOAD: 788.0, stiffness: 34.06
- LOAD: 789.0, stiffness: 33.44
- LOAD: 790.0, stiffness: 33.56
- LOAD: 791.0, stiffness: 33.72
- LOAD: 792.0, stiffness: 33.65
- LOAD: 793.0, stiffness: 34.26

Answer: -0.86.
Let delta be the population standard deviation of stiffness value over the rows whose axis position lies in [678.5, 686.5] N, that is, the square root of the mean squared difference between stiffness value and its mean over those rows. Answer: 0.58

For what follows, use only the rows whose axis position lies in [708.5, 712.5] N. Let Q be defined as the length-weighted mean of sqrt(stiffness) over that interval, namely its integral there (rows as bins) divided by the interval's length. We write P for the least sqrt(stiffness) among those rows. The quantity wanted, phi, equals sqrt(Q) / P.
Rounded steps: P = 5.69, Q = 5.73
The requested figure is 0.421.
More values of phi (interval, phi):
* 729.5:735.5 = 0.419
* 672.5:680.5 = 0.426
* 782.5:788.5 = 0.415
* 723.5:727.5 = 0.419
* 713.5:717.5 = 0.417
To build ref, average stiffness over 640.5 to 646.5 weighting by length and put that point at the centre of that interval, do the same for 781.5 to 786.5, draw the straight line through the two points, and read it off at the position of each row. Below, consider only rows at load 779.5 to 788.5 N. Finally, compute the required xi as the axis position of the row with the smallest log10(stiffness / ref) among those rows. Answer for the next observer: 782.0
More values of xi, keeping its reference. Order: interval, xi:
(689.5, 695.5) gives 692.0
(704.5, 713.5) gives 708.0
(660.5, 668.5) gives 665.0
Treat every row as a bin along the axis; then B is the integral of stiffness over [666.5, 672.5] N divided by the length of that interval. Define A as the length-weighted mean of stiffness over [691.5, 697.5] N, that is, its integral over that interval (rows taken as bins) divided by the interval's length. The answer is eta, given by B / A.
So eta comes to 1.014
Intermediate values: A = 33.8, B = 34.3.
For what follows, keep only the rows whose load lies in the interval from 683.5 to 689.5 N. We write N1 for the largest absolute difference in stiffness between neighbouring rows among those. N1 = 0.34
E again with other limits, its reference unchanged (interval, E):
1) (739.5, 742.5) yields -0.81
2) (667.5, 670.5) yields -0.70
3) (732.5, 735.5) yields -0.35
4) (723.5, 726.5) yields 0.45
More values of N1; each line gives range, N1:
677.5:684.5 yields 0.89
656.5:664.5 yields 1.16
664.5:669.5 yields 0.75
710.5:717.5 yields 0.35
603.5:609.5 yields 0.41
